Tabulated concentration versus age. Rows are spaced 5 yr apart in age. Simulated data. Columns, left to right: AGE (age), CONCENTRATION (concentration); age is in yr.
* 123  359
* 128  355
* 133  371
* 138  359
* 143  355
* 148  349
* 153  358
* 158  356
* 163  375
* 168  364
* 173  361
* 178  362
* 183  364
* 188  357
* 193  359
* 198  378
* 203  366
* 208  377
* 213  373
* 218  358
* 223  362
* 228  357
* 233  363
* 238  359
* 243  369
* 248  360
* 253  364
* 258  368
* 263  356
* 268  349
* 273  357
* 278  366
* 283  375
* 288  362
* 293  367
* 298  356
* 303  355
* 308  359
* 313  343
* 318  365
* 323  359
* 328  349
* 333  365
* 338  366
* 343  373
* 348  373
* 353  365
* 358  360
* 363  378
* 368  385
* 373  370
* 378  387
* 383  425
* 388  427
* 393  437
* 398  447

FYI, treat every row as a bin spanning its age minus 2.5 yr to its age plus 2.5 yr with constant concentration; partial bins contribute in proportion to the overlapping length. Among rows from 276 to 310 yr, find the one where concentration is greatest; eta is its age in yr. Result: 283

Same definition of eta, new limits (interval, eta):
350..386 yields 383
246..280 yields 258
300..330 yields 318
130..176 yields 163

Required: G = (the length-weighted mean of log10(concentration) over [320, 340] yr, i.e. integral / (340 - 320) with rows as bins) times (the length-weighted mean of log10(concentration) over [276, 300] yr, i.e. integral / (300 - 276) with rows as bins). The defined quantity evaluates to 6.55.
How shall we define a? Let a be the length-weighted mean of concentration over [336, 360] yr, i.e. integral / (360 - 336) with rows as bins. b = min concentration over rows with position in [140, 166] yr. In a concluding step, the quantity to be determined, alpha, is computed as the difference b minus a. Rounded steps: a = 368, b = 349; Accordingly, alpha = -19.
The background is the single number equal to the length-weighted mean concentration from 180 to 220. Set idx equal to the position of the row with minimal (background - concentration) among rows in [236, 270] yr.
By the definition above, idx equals 243 yr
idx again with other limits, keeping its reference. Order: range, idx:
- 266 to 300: 283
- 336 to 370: 368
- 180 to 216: 198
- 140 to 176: 163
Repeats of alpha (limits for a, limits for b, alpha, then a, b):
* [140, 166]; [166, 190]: -2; 359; 357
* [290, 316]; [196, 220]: 2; 356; 358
